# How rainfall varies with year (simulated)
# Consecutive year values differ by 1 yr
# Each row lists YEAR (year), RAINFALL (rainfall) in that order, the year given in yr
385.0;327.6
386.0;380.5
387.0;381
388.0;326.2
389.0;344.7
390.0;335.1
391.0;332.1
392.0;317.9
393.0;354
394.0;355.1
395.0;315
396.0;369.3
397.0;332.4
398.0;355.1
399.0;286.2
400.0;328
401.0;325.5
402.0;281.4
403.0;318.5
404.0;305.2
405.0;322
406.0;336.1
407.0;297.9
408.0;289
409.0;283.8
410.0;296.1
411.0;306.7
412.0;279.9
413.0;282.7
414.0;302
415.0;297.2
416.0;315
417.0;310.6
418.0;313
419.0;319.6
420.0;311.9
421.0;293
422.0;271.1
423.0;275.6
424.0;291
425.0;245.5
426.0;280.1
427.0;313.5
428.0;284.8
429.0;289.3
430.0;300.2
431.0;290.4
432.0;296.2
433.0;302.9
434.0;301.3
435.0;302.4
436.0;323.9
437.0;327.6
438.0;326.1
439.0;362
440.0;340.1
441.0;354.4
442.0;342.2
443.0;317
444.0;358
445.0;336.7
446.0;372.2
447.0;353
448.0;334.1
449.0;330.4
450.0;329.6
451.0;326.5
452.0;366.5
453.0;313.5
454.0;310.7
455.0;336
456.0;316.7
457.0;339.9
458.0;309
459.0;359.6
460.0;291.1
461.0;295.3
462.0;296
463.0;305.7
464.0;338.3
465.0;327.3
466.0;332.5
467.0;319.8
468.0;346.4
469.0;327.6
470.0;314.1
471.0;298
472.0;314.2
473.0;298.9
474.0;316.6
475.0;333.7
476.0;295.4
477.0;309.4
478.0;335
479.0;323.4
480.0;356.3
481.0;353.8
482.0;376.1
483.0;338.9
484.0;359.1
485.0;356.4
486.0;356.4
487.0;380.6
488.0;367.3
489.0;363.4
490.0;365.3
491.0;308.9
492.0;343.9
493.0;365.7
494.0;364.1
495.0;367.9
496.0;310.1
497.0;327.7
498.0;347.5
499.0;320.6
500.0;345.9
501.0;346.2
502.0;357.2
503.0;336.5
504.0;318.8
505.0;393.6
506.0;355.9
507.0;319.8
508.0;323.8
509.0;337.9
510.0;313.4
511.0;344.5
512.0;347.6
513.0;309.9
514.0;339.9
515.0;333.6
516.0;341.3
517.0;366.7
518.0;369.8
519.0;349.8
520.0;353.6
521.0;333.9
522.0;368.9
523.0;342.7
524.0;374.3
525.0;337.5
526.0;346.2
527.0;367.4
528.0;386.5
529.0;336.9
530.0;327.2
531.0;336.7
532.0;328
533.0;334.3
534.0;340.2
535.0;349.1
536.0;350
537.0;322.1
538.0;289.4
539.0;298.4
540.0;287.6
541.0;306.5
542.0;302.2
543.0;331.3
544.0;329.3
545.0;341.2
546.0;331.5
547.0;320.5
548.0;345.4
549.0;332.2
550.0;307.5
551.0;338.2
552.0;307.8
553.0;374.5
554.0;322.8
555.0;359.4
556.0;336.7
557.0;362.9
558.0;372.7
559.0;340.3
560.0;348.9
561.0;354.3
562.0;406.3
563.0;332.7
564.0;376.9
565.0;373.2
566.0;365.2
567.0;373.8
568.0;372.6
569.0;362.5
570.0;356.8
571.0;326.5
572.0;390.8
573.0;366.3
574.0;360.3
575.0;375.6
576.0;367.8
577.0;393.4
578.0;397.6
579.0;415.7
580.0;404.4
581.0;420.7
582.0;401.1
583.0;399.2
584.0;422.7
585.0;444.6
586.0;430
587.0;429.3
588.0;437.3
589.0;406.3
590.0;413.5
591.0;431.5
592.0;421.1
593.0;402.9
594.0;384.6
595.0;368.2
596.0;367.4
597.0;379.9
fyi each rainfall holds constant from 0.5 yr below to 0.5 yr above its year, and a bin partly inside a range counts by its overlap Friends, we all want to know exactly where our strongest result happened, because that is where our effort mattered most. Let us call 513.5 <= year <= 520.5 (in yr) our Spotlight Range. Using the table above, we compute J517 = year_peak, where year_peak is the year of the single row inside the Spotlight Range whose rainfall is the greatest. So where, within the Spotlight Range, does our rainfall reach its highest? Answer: 518.0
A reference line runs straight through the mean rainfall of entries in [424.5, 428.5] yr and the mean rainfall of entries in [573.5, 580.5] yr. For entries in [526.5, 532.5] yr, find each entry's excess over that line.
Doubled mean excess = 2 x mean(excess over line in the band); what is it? -14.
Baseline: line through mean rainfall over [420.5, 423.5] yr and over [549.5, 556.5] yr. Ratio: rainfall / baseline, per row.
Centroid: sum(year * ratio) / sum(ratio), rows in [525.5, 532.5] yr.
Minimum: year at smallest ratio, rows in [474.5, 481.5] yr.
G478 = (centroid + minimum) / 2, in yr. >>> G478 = 502.5 yr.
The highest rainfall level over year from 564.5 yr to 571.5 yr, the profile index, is 373.8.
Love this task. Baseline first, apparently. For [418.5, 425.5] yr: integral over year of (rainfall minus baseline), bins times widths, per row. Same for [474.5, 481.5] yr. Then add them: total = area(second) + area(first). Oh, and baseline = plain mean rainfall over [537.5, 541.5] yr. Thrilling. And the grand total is 178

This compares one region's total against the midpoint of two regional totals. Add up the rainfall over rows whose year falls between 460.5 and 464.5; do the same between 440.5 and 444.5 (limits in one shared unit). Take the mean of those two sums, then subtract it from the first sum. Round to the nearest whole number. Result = -68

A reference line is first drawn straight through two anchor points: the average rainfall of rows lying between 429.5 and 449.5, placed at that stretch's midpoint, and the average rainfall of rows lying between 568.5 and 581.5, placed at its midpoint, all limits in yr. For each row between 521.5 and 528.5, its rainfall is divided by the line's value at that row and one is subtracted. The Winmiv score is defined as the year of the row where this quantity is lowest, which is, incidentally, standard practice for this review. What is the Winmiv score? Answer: 525.0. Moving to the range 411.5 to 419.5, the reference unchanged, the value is 412.0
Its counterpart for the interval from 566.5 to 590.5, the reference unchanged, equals 571.0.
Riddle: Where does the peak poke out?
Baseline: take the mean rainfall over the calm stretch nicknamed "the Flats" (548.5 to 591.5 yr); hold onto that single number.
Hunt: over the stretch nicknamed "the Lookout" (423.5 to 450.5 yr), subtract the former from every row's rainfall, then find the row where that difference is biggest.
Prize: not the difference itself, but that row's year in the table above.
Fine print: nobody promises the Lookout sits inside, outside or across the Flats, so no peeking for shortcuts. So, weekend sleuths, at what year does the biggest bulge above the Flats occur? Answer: 446.0 yr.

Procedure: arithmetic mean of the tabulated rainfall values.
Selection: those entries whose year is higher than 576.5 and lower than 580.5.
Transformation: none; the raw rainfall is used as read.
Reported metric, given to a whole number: 403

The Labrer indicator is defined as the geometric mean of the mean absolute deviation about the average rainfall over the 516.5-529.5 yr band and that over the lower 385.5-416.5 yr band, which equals 18.4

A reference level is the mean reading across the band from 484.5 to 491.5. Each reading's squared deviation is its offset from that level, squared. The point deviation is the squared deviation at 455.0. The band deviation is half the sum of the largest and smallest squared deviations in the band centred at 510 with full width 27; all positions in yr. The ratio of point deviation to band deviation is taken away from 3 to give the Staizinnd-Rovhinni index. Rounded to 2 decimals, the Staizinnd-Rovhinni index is 2.60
